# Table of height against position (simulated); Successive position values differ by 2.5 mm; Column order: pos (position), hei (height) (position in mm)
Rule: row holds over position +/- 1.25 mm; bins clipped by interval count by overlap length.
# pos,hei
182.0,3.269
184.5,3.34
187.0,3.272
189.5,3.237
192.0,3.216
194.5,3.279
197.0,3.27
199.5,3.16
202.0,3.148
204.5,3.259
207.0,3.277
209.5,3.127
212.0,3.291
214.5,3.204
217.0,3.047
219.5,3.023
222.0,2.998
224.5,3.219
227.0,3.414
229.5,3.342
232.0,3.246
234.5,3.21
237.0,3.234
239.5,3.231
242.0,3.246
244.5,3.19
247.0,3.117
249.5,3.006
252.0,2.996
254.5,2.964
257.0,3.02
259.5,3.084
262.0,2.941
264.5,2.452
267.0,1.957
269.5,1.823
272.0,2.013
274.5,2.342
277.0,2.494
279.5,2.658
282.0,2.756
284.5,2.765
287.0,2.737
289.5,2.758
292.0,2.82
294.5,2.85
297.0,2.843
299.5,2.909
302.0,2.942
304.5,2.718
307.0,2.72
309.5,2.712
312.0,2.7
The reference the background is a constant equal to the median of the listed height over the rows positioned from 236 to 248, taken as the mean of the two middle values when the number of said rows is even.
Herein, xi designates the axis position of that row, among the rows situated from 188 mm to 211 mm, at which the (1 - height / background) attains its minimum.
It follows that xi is 194.5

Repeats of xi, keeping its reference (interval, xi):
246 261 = 247.0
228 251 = 229.5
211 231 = 227.0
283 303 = 302.0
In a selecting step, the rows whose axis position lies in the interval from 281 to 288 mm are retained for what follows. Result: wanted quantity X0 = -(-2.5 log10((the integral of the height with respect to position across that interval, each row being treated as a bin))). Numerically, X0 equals 3.2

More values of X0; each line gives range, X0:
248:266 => 4.3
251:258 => 3.3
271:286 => 3.9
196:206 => 3.8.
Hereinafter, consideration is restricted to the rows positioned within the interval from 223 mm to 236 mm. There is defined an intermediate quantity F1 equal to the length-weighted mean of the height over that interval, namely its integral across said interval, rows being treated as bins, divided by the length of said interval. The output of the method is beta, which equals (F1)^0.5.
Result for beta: 1.81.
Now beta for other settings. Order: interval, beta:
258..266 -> 1.67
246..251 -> 1.75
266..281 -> 1.49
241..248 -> 1.78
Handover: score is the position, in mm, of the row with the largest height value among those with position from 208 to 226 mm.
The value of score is 212.0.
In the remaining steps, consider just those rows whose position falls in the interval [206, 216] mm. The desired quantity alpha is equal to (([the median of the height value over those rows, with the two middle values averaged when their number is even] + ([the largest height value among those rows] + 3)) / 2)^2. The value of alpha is 23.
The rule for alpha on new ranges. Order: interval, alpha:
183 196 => 23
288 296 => 19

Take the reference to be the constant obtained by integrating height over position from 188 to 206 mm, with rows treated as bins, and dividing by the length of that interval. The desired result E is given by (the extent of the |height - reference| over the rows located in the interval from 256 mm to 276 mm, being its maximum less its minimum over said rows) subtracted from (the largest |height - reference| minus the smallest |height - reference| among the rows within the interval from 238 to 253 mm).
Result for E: -1.04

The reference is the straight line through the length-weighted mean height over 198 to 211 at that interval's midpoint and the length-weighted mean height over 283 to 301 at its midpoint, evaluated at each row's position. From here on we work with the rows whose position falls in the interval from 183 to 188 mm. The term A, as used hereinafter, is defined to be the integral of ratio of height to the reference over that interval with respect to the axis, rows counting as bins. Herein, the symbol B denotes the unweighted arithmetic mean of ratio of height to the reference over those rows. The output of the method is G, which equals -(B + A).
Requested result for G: -6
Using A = 5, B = 1.008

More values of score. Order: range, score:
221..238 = 227.0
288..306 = 302.0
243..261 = 244.5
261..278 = 262.0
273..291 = 284.5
